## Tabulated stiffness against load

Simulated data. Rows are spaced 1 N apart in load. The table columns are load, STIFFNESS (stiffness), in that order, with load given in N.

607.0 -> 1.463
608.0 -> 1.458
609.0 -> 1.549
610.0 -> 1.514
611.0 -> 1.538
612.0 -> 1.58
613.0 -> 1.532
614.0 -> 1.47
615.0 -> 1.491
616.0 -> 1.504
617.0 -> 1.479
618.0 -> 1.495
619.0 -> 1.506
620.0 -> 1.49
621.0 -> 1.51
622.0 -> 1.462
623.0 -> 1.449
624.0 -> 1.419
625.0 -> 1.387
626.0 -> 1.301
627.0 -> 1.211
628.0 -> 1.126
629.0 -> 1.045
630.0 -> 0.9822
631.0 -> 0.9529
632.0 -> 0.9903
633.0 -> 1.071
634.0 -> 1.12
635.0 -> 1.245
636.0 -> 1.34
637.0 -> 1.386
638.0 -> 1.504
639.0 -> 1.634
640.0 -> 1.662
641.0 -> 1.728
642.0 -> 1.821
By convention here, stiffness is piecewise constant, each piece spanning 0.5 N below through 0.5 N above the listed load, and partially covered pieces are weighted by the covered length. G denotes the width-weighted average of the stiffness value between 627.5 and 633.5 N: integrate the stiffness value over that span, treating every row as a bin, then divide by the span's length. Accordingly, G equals 1.03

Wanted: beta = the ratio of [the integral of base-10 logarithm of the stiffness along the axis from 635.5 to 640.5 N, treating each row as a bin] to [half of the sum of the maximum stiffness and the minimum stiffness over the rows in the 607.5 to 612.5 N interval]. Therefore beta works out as 0.58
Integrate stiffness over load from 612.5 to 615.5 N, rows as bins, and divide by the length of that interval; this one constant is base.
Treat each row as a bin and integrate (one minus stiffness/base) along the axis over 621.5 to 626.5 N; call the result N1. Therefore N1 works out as 0.3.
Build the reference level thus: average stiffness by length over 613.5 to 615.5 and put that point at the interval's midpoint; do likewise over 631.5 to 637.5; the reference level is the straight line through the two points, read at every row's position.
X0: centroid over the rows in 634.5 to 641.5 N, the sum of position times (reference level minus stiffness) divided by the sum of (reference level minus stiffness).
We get 639.1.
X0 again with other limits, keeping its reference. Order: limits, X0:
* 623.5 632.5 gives 630.6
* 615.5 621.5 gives 619.1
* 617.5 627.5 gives 620.4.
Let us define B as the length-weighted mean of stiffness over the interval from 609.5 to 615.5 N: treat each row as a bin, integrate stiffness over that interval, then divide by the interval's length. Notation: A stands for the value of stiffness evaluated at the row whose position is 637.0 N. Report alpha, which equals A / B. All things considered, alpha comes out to 0.91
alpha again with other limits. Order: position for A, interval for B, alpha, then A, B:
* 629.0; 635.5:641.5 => 0.68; 1.045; 1.5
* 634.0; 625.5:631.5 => 1.02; 1.12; 1.1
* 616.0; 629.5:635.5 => 1.42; 1.504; 1.1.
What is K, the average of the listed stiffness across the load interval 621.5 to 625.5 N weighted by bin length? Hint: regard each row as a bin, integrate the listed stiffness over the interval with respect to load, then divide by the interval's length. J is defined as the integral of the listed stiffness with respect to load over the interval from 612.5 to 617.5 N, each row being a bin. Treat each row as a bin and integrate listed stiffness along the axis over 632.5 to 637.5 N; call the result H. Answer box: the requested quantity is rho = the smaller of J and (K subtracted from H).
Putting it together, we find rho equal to 4.7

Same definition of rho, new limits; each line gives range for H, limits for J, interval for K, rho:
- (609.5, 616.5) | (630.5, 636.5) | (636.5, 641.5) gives 6.7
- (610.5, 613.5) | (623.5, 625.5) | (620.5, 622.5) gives 2.8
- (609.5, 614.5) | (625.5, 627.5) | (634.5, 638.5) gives 2.5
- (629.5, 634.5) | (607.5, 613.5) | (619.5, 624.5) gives 3.7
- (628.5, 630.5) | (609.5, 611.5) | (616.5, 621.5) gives 0.5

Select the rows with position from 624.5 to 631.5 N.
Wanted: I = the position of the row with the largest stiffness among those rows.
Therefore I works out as 625.0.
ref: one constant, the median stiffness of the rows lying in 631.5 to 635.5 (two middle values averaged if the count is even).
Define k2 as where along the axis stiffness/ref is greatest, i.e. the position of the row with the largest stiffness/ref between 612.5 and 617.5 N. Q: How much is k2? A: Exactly 613.0 N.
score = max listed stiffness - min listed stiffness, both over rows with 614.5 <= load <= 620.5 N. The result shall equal 0.03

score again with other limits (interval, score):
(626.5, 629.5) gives 0.17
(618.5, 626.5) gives 0.21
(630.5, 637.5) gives 0.43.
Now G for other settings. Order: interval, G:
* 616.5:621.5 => 1.50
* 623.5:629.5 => 1.25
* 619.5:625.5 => 1.45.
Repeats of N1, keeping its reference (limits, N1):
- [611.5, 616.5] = -0.1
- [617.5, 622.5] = 0.0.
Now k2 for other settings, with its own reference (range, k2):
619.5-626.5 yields 621.0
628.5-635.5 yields 635.0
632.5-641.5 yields 641.0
